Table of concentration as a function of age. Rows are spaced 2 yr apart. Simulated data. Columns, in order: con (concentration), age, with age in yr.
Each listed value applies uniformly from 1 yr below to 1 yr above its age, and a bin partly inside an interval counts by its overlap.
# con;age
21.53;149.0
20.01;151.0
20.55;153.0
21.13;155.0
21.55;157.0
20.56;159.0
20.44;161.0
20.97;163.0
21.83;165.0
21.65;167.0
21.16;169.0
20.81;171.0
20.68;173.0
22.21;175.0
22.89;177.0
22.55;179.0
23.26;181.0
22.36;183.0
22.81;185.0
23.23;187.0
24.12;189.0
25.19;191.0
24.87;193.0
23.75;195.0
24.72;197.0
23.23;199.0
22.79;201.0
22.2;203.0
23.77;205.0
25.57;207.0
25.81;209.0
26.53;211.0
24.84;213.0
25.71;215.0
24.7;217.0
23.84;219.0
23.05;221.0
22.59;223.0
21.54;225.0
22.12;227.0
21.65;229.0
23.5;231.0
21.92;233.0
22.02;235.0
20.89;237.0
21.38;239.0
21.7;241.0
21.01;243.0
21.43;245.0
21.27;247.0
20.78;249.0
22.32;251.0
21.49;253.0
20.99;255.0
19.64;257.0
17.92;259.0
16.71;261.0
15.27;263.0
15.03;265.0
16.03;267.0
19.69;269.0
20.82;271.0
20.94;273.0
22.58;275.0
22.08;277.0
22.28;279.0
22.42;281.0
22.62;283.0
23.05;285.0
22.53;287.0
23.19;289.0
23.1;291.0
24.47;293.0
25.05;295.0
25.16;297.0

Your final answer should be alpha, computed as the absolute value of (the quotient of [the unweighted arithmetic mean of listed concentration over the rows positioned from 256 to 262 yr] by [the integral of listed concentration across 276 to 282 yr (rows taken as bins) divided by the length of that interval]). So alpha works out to 0.8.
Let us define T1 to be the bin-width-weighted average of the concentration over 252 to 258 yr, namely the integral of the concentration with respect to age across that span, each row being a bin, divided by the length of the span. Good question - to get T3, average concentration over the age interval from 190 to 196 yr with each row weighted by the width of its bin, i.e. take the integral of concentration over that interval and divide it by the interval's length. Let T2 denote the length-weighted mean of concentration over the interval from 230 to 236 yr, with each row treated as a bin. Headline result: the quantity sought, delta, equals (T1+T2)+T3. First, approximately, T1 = 20.7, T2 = 22.5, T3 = 24.6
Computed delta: 68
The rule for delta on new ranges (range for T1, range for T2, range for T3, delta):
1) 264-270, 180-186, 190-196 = 64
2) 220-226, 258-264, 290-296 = 63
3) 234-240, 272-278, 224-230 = 65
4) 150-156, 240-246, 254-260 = 61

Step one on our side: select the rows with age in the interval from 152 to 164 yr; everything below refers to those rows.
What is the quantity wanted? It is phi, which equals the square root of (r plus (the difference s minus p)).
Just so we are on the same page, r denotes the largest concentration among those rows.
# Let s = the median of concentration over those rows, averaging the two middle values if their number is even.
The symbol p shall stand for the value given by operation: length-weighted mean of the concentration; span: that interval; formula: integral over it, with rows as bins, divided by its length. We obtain 4.63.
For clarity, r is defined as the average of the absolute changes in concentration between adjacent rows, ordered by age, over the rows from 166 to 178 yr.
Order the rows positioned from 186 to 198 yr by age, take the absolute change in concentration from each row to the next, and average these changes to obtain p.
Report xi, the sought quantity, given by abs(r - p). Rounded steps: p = 0.87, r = 0.64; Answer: 0.24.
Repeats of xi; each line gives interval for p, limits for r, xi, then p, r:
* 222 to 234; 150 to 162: 0.58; 1.11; 0.53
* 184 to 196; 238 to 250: 0.35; 0.76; 0.42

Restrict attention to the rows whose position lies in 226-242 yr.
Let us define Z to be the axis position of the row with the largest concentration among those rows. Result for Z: 231.0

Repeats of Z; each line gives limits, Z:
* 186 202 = 191.0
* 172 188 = 181.0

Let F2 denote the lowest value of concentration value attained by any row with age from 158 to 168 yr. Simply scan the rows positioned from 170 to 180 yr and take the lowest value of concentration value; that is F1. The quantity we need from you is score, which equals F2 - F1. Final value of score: -0.2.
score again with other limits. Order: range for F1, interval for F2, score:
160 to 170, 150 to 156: -0.4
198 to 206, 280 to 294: 0.2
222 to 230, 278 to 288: 0.7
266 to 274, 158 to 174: 4.4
